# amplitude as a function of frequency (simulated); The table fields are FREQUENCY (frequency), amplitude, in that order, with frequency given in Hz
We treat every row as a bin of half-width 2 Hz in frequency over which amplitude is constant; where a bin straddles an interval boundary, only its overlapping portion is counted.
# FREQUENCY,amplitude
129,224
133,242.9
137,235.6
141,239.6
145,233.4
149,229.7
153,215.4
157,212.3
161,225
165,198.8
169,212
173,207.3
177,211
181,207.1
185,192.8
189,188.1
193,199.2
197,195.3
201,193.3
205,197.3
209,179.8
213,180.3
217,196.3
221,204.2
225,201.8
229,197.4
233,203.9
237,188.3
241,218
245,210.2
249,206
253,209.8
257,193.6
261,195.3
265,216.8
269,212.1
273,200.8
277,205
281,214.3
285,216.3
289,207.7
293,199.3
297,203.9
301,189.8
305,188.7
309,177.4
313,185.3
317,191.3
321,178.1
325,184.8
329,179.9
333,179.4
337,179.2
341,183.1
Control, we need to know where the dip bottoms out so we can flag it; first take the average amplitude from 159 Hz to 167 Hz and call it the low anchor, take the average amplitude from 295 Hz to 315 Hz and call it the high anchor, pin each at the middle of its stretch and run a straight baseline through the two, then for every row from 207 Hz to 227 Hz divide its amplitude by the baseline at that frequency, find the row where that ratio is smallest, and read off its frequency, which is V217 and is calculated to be 209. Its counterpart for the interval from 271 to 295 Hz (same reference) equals 273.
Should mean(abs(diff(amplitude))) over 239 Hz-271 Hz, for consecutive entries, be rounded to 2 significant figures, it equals 8.6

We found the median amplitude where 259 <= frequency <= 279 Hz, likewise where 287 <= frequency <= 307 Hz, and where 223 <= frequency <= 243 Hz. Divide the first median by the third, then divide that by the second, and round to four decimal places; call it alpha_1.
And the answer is 0.0051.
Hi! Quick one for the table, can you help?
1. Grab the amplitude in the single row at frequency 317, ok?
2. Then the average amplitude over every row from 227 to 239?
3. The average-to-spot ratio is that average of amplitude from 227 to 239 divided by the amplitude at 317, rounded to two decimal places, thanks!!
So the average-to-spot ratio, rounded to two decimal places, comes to 1.03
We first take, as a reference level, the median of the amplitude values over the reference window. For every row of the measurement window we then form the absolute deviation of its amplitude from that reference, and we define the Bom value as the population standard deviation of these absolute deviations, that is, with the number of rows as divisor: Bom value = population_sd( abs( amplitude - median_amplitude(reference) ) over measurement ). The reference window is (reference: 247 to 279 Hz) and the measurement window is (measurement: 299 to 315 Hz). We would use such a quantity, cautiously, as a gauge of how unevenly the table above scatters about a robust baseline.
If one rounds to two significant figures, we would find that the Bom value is 4.9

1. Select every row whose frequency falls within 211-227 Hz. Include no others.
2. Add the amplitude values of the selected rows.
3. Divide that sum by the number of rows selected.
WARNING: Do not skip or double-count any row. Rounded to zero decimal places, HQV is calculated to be 196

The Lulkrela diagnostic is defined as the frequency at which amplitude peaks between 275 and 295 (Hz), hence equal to 285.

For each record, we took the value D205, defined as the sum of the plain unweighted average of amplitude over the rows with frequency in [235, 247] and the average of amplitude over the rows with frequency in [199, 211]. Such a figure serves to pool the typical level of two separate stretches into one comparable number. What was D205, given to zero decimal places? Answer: 396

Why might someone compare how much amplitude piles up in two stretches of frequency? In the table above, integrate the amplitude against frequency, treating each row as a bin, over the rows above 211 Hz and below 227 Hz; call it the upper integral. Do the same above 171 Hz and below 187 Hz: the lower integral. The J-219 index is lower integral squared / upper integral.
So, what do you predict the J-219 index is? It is 3422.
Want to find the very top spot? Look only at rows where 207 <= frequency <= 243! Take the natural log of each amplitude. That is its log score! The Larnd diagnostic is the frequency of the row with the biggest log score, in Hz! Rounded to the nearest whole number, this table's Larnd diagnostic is 241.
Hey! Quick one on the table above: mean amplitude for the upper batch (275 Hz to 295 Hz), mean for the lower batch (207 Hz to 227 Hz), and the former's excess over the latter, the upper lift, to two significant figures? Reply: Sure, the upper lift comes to 16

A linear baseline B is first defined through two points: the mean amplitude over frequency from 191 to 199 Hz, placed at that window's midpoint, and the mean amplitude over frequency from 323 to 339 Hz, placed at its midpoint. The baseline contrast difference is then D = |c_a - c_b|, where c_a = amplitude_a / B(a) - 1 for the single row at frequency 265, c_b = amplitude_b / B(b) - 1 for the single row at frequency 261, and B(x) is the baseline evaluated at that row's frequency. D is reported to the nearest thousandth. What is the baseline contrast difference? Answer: 0.117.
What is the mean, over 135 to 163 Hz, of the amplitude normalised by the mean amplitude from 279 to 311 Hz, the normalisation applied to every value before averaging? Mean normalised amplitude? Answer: 1.14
